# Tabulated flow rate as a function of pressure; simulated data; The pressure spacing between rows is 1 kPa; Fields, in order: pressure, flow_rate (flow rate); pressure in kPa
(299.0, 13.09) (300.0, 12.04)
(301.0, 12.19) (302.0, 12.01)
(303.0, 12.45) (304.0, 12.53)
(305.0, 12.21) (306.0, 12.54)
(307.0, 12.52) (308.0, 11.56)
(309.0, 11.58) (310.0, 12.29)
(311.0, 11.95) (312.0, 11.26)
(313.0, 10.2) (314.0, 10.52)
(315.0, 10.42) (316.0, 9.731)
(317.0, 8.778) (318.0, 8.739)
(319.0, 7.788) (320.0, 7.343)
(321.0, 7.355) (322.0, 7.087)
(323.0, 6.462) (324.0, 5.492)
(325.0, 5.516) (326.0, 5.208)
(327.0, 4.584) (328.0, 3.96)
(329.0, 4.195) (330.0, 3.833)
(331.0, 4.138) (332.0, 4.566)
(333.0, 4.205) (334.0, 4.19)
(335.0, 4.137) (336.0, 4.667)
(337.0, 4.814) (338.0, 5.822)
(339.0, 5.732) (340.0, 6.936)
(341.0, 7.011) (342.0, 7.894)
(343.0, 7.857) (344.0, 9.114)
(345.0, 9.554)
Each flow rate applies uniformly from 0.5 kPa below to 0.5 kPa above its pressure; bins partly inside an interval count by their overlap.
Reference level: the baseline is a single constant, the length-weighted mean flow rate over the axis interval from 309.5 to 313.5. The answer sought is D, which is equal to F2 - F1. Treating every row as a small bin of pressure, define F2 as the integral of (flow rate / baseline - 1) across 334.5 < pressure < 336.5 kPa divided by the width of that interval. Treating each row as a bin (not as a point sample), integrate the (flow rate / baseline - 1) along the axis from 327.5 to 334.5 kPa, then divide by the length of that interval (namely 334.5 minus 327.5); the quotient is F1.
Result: 0.02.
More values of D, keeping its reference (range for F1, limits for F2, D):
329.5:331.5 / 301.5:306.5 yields 0.73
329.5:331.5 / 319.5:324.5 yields 0.24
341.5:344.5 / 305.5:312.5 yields 0.32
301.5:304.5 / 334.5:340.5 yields -0.61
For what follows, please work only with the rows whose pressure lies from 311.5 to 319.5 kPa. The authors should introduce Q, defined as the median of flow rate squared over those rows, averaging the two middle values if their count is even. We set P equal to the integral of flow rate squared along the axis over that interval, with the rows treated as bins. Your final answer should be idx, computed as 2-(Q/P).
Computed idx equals 1.87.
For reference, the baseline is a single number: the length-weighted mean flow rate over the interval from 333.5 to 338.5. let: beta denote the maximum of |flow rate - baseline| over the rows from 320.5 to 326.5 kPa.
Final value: 3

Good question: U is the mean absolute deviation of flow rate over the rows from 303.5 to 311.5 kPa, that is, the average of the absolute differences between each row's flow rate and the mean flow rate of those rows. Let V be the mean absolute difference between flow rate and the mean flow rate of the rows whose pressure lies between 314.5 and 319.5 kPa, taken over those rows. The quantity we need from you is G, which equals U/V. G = 0.4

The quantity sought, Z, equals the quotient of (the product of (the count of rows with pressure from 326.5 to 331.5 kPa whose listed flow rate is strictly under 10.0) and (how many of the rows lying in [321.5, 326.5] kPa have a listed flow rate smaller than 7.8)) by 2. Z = 12.5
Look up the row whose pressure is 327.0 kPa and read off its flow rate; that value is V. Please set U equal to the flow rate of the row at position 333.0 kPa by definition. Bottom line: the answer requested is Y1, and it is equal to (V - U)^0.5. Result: 0.6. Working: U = 4.205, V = 4.584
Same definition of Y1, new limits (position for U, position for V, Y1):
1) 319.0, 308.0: 1.9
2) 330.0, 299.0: 3.0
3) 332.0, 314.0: 2.4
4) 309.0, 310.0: 0.8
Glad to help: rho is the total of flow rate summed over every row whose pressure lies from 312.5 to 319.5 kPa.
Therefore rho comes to 66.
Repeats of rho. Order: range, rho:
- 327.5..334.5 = 29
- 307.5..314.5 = 79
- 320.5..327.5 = 42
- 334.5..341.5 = 39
